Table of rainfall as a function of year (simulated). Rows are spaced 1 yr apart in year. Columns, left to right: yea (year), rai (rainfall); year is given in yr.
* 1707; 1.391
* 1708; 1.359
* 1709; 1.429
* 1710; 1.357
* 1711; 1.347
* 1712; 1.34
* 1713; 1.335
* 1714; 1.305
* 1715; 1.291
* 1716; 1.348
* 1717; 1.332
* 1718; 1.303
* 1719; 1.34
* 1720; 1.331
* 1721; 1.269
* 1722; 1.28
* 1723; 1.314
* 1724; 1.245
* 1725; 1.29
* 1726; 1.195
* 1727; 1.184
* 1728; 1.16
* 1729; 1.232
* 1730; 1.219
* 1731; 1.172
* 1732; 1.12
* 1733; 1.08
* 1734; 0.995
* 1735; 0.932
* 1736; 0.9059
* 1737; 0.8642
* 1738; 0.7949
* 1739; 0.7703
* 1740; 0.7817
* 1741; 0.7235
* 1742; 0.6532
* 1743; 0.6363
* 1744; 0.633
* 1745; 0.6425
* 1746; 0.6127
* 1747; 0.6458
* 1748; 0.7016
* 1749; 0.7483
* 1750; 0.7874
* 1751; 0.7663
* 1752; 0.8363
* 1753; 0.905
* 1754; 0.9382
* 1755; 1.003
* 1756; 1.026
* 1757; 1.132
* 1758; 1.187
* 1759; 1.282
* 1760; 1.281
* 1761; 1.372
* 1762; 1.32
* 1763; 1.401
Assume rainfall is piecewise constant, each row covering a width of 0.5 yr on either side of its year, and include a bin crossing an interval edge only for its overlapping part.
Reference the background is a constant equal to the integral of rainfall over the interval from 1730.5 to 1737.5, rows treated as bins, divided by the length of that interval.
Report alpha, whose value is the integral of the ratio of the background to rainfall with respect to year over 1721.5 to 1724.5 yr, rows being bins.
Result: 2.4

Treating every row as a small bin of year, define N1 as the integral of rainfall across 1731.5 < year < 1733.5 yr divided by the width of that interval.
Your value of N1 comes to 1.10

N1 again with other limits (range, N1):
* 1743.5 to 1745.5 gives 0.64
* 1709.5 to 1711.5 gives 1.35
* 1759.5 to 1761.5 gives 1.33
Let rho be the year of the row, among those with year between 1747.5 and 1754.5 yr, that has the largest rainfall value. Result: 1754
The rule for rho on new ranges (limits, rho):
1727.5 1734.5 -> 1729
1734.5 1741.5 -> 1735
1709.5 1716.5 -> 1710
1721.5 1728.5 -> 1723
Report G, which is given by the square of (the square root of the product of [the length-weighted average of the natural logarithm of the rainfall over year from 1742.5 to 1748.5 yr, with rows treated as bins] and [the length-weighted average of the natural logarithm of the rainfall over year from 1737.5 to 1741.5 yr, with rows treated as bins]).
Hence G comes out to 0.12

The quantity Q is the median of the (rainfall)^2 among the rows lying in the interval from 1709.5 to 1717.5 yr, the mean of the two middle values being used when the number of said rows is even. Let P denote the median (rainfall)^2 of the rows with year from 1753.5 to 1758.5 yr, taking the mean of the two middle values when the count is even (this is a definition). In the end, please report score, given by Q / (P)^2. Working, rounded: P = 1.1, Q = 1.79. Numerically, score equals 1.6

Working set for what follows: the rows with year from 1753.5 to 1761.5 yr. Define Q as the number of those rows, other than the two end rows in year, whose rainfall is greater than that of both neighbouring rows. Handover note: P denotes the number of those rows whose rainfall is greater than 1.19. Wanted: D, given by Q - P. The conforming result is -2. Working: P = 3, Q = 1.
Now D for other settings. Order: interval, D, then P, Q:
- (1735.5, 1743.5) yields 1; 0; 1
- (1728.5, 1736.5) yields -2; 2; 0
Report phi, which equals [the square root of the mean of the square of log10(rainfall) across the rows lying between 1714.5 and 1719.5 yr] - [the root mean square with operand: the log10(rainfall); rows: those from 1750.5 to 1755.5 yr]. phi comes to 0.055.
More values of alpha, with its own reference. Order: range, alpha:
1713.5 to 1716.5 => 2.3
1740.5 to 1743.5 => 4.5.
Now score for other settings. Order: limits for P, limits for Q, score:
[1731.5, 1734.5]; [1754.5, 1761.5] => 1.0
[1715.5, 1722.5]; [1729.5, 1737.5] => 0.3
